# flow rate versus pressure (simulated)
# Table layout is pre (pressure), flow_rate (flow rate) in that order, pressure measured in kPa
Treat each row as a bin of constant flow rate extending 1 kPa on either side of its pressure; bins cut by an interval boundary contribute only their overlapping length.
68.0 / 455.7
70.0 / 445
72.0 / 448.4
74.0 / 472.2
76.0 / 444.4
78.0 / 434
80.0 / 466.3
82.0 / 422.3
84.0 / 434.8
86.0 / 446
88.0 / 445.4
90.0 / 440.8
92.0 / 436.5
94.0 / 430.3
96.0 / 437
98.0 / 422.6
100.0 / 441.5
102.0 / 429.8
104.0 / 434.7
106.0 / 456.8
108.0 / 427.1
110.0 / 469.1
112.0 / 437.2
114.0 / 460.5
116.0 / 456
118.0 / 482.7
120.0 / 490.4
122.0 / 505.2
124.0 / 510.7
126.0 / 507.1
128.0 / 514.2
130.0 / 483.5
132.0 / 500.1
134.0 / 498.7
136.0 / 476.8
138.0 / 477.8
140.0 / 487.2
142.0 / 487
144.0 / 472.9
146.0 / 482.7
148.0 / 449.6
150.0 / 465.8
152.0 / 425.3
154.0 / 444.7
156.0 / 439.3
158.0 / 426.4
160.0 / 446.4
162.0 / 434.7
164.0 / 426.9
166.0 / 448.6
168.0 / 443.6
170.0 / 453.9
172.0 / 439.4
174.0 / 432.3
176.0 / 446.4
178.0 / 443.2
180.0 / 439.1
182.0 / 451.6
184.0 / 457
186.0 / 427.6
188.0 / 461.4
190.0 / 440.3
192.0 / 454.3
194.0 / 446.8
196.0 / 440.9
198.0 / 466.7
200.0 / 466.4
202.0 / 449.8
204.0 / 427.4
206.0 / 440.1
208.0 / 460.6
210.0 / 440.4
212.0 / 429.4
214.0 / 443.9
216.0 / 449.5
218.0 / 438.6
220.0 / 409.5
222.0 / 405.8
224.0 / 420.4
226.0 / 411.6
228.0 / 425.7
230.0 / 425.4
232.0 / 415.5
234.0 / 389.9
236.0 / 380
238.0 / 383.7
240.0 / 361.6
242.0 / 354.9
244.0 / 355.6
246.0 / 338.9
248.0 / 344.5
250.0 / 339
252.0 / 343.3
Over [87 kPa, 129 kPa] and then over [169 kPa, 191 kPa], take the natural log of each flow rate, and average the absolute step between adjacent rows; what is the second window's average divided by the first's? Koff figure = 1.0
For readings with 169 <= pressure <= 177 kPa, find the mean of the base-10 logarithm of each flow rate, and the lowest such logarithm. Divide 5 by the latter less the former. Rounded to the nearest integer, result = -474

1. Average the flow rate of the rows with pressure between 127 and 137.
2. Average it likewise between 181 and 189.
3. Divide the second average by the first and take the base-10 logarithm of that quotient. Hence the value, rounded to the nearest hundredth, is -0.04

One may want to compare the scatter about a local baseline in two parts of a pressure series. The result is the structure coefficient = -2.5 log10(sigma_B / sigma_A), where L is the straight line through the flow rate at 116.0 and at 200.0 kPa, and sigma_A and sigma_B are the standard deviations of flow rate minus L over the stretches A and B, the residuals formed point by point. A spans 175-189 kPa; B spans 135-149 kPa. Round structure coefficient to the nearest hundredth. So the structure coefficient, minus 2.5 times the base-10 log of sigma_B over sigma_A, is -0.17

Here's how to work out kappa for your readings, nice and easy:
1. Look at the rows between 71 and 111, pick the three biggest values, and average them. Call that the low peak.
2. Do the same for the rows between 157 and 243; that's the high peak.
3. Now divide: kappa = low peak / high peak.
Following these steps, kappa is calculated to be 1.01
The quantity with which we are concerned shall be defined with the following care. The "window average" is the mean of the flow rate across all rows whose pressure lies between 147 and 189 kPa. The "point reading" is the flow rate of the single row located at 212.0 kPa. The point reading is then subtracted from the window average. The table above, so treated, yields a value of 14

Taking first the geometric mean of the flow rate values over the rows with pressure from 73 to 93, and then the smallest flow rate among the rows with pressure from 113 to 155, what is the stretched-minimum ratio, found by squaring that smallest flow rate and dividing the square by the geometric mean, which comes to 407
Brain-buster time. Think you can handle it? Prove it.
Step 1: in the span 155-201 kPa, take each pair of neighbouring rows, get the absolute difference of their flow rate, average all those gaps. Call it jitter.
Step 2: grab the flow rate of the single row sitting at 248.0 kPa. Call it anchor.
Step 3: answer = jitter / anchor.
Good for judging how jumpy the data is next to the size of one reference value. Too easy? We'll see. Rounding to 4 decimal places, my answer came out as 0.0380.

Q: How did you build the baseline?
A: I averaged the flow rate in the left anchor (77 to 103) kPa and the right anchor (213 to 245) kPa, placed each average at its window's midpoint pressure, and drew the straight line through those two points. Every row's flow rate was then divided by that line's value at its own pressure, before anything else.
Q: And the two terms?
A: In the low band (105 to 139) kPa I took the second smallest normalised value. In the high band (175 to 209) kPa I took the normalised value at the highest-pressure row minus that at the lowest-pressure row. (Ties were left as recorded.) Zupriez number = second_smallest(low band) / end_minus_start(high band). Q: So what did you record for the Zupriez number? 19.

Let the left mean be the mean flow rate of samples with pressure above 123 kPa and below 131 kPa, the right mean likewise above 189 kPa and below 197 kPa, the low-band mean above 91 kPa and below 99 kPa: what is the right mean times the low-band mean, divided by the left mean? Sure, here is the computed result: 382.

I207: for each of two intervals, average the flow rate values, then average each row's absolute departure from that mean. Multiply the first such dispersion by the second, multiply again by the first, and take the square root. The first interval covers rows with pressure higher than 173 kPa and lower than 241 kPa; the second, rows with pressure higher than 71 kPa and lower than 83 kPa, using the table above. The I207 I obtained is 74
